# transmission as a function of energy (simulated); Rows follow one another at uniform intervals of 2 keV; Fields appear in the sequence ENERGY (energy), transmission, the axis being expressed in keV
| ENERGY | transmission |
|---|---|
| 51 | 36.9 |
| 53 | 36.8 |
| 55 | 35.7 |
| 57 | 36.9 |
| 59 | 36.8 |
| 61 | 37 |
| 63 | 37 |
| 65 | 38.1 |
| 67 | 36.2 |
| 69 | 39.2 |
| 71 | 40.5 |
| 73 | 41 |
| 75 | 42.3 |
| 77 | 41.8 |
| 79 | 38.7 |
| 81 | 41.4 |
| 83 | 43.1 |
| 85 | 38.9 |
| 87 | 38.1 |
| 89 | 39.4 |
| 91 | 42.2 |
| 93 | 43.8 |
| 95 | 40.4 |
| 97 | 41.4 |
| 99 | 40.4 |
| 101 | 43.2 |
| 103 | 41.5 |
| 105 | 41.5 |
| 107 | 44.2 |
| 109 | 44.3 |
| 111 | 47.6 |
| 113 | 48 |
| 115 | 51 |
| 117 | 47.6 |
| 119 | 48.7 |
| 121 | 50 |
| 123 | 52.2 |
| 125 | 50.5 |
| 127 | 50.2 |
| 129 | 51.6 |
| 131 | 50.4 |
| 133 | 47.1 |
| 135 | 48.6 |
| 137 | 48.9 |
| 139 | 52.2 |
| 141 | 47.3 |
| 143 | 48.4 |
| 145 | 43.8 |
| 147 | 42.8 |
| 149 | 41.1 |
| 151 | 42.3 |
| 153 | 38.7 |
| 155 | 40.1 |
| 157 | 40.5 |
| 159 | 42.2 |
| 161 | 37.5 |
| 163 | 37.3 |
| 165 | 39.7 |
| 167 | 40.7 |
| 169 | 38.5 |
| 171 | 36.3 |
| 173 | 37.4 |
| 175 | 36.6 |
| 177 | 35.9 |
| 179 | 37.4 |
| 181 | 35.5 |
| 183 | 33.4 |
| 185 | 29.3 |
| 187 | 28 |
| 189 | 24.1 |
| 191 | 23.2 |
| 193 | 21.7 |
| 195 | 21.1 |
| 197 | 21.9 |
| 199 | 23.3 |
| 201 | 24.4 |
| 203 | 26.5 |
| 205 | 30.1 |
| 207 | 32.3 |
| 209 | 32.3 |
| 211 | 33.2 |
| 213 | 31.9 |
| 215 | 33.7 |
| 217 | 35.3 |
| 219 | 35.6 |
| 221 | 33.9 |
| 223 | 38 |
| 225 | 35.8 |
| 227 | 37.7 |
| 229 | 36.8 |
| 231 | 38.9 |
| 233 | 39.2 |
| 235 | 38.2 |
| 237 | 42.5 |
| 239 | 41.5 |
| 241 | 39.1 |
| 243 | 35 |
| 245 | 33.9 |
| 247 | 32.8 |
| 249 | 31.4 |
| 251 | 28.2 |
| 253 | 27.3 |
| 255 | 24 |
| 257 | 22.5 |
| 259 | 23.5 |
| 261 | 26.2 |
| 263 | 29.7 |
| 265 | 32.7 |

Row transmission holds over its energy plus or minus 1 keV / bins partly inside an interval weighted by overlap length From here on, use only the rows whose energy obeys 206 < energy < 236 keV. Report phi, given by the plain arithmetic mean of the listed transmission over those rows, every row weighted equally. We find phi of 36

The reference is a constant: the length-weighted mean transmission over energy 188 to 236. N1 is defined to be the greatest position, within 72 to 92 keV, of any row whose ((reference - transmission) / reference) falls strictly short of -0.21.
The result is 91 keV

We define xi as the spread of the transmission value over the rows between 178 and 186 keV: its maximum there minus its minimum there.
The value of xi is 8.1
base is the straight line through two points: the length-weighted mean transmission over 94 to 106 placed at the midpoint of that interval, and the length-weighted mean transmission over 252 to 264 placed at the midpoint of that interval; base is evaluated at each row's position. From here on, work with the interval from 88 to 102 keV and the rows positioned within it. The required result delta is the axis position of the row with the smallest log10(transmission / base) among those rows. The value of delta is 89 keV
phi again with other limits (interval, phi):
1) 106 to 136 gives 49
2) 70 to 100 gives 41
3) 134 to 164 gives 43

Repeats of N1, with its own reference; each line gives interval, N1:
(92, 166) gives 165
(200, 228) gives 223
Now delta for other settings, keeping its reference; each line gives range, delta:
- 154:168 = 161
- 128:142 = 133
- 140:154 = 153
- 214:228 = 215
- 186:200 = 195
